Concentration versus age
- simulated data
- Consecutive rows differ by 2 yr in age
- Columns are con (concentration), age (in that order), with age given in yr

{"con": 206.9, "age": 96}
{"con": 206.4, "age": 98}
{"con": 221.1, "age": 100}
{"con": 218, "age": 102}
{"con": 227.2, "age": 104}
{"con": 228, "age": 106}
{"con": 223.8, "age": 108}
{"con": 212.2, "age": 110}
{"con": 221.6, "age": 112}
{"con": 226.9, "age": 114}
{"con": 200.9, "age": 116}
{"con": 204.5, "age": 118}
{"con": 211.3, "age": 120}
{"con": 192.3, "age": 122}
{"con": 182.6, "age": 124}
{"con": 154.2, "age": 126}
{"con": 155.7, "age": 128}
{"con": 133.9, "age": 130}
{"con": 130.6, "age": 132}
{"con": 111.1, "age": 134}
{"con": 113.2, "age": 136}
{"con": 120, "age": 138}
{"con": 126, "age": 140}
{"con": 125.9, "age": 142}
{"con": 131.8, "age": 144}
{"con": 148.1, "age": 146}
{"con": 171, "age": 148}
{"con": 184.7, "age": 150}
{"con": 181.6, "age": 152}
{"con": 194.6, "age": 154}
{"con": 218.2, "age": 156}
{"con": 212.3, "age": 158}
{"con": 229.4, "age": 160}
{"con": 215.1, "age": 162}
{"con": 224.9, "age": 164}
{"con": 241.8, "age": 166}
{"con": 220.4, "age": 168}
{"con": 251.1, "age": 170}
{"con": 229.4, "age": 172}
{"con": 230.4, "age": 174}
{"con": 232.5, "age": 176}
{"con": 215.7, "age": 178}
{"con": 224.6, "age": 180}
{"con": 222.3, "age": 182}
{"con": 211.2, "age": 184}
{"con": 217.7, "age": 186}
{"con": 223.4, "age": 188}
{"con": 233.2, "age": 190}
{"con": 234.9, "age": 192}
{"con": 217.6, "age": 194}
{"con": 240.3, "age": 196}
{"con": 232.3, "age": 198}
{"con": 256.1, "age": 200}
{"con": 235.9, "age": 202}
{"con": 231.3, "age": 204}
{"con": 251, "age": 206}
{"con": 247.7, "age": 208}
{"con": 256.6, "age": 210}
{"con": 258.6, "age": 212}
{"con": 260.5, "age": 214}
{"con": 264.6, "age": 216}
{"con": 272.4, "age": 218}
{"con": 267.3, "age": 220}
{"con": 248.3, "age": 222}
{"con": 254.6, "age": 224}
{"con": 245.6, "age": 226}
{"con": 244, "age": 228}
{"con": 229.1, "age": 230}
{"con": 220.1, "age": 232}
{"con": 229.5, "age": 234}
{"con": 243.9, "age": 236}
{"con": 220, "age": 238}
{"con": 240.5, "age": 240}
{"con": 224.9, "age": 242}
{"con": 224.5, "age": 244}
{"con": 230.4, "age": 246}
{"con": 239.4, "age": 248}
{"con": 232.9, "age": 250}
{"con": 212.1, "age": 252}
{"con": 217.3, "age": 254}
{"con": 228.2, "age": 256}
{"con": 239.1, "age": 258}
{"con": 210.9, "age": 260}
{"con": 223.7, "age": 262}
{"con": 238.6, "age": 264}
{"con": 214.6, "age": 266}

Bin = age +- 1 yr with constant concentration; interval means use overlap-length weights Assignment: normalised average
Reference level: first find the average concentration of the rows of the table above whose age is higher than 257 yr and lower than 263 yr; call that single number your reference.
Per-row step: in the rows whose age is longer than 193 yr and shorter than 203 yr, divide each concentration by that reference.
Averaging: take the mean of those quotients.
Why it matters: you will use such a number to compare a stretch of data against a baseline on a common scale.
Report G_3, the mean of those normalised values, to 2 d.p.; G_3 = 1.05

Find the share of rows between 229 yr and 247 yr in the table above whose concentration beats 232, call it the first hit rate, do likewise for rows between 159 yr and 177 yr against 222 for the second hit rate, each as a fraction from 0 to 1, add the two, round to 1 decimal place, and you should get 1.0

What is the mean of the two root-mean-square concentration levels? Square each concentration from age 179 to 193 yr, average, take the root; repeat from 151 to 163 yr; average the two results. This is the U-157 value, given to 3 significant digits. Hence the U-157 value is 217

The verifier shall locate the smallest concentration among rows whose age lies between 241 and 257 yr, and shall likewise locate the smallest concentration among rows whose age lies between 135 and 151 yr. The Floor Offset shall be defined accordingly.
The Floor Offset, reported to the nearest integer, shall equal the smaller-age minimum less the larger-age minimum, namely -99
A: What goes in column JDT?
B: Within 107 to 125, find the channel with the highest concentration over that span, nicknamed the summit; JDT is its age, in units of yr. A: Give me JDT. 114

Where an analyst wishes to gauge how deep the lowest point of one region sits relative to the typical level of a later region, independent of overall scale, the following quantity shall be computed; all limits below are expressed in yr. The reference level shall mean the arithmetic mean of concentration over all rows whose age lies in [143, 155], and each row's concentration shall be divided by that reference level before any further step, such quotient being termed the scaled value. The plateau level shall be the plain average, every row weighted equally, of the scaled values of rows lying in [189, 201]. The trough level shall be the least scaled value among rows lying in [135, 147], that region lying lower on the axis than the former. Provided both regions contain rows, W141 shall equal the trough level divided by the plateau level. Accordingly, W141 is 0.48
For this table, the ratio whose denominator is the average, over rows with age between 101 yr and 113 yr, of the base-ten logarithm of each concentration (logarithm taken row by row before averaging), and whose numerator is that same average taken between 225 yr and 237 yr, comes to 1.01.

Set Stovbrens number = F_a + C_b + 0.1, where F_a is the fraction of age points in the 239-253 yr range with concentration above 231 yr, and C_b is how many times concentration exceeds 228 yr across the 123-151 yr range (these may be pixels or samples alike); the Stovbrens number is 1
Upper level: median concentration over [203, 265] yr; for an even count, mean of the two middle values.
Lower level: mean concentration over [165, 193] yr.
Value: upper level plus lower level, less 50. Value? 417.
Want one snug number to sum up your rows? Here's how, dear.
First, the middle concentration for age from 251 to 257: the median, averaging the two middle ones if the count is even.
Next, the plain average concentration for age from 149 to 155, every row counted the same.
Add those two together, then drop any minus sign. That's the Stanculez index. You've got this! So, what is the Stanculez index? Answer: 404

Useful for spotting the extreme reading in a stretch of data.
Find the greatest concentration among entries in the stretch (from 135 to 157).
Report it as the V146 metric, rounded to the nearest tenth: 218.2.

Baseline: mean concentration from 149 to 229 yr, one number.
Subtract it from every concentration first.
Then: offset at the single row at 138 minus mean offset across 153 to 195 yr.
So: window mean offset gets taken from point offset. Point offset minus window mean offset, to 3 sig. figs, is -104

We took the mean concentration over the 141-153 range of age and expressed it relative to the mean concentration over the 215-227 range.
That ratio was 0.61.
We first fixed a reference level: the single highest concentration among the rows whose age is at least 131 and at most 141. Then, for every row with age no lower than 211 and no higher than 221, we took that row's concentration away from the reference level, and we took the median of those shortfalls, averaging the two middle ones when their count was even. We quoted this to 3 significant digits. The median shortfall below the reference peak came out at -134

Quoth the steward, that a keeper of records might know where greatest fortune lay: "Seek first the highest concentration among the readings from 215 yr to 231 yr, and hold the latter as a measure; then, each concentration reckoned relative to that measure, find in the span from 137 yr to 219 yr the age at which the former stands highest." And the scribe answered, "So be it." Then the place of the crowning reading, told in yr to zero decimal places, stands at 218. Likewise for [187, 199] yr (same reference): 196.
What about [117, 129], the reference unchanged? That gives 120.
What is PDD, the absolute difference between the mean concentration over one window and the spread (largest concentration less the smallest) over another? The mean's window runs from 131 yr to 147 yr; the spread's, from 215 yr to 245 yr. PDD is 73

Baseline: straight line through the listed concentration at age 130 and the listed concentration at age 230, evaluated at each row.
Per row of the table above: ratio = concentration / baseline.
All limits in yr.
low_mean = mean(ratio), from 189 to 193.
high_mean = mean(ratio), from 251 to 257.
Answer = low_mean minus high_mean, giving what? 0.35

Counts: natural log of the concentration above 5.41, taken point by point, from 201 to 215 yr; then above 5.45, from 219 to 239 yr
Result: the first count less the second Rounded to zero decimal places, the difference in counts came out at 1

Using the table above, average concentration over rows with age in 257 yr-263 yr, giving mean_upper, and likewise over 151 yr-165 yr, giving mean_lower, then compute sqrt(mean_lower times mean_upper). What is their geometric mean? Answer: 218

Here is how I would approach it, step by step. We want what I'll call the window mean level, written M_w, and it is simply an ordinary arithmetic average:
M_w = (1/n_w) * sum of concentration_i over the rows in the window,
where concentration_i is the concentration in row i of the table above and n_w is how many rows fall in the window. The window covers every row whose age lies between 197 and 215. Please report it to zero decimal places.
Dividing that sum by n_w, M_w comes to 248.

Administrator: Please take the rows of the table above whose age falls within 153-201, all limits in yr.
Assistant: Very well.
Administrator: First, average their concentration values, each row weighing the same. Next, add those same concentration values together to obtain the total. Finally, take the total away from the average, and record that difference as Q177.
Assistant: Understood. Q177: -5203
